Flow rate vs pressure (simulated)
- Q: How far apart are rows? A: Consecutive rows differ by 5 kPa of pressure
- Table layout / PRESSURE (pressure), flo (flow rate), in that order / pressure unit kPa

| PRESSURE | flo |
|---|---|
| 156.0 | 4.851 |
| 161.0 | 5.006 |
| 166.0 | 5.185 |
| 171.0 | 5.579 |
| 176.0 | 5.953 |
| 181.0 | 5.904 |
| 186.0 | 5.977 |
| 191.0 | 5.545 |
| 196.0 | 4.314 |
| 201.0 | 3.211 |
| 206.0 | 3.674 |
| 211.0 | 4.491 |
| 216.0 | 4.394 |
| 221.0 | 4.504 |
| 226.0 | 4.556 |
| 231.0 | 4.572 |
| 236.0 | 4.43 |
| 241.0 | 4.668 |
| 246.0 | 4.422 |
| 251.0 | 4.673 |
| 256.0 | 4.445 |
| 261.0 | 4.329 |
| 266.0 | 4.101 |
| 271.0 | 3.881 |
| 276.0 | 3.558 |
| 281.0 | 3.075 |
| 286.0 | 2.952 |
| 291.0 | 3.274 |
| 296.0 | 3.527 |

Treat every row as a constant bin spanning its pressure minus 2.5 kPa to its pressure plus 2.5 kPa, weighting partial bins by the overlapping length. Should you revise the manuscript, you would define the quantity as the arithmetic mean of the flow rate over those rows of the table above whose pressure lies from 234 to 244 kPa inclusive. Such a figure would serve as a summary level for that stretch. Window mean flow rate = 4.55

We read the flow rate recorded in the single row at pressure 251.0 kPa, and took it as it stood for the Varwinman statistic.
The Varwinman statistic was 4.673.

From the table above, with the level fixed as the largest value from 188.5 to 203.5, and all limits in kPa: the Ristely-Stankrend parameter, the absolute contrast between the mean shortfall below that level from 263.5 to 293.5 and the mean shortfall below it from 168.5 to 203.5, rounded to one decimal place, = 1.7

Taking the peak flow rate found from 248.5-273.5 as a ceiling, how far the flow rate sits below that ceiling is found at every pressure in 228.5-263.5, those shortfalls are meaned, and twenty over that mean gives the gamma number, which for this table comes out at 119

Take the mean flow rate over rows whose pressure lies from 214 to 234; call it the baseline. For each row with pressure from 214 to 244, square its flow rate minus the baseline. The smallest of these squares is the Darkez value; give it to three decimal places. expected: 0.000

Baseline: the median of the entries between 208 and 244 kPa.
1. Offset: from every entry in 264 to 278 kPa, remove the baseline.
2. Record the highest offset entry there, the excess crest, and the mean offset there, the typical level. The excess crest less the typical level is 0.25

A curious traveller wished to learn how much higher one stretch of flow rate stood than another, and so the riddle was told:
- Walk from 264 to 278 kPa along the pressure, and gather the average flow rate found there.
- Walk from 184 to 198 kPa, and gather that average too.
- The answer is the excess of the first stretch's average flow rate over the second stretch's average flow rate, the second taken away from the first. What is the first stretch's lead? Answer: -1.4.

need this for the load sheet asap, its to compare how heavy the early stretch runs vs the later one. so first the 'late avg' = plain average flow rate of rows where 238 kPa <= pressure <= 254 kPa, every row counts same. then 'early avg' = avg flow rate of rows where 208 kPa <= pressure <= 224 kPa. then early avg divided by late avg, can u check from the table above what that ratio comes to 0.97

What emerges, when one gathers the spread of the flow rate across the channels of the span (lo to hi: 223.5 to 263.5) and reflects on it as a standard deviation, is 0.12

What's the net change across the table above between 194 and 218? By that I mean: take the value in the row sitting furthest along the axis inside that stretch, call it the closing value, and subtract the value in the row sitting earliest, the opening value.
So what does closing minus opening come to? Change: 0.1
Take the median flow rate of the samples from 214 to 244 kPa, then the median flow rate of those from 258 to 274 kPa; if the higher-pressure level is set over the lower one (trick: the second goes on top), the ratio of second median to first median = 0.91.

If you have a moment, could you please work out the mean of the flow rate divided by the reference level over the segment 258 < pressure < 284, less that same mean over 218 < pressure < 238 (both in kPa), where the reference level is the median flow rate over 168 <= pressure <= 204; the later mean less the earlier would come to -0.13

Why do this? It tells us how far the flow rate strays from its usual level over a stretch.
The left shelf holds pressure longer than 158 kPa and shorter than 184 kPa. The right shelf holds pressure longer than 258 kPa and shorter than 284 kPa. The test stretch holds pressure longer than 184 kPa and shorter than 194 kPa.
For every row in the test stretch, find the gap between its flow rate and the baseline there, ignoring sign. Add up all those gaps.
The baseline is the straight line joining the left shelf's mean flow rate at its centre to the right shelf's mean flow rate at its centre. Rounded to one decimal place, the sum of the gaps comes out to 1.1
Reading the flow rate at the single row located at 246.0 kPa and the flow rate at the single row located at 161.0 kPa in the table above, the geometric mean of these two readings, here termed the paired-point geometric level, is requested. 4.7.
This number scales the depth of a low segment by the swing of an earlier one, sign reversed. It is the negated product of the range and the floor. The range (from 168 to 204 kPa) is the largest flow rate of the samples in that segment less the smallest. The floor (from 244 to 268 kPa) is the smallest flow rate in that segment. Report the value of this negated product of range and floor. -11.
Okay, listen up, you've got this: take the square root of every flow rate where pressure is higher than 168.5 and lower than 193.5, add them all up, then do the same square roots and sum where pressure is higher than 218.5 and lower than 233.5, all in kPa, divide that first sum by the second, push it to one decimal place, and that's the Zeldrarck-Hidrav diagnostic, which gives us 1.9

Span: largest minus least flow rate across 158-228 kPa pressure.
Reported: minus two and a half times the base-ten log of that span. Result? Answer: -1.1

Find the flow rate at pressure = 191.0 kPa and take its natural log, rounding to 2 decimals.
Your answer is 1.71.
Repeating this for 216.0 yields 1.48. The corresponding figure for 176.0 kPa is 1.78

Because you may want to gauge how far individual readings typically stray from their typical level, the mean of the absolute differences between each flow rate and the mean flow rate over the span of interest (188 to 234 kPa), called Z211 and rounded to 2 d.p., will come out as 0.42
